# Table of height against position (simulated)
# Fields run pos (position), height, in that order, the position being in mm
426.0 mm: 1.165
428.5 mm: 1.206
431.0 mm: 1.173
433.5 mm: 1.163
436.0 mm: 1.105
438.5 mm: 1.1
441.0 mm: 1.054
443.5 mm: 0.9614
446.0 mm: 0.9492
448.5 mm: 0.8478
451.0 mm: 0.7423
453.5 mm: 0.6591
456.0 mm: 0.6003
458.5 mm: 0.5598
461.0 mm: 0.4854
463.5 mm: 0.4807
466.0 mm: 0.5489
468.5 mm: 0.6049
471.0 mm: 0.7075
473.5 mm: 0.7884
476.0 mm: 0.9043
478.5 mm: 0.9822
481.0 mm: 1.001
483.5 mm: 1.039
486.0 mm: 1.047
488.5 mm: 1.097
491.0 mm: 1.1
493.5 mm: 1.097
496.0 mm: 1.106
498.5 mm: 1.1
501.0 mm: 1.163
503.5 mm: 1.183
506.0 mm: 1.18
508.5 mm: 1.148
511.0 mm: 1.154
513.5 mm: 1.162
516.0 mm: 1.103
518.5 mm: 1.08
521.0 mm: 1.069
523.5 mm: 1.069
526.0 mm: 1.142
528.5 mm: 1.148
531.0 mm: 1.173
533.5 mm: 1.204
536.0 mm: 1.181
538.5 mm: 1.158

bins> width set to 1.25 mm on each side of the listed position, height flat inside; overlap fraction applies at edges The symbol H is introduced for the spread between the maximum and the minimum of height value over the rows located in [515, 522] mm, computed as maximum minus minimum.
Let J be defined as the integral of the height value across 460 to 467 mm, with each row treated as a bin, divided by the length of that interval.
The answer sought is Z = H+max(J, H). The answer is 0.54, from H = 0.034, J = 0.50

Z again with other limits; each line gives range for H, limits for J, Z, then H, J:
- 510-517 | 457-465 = 0.57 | 0.059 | 0.51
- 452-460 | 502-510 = 1.27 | 0.099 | 1.17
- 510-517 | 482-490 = 1.12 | 0.059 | 1.06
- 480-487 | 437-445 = 1.08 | 0.046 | 1.04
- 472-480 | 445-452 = 1.04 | 0.194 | 0.85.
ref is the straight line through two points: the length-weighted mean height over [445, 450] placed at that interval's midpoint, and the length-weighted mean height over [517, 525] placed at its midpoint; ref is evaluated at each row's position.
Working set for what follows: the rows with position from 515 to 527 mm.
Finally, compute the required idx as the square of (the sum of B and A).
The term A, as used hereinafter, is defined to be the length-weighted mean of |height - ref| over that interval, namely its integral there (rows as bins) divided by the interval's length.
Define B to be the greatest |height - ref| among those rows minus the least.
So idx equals 0.00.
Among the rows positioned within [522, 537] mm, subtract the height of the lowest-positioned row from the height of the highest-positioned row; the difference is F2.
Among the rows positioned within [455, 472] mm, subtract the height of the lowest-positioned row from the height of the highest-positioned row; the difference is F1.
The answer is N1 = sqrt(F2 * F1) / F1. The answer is 1.0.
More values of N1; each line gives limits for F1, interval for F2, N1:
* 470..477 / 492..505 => 0.7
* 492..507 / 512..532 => 0.4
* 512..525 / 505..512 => -0.5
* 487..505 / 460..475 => 1.9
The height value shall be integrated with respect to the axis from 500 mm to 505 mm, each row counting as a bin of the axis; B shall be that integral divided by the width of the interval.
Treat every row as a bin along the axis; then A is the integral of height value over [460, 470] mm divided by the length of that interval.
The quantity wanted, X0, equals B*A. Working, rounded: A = 0.54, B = 1.17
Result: 0.6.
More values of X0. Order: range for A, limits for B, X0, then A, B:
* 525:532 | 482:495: 1.2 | 1.15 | 1.08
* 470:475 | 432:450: 0.8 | 0.76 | 1.02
